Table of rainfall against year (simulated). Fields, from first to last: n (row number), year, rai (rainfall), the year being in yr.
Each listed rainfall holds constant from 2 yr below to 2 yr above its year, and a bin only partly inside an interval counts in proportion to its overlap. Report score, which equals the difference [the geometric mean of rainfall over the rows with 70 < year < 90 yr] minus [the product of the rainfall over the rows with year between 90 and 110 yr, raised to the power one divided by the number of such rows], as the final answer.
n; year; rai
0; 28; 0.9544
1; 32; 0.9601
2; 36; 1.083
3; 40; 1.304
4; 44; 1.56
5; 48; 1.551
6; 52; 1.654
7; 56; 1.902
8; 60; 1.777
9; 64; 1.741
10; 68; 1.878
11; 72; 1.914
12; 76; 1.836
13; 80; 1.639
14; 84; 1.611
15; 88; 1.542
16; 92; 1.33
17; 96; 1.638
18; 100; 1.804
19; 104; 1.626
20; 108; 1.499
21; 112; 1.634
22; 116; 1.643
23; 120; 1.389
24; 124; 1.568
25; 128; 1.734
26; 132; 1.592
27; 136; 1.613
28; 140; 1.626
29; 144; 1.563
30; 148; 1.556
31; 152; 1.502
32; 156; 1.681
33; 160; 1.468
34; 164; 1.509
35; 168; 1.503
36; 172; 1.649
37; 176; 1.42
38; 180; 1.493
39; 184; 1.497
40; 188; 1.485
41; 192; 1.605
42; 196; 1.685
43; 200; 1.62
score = 0.13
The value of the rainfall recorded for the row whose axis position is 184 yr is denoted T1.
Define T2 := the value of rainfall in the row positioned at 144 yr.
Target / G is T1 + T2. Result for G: 3.06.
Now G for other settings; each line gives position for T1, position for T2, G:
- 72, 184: 3.41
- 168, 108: 3.00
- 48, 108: 3.05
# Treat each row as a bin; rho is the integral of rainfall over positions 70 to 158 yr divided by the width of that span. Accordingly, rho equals 1.62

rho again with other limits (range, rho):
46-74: 1.77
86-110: 1.57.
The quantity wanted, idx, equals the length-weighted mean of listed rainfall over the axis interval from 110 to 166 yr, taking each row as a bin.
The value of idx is 1.58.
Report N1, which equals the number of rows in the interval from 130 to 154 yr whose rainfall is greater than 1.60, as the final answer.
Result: 2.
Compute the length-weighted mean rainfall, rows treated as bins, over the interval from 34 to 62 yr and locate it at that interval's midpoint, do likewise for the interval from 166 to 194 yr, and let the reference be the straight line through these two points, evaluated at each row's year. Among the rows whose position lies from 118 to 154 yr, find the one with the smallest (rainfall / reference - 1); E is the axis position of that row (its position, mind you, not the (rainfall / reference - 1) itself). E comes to 120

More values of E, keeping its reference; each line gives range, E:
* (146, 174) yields 160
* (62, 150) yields 92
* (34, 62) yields 36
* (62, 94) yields 92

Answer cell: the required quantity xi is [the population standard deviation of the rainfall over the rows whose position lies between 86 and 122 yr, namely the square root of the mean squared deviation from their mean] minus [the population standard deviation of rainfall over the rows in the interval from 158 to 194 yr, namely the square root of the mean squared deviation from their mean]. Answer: 0.07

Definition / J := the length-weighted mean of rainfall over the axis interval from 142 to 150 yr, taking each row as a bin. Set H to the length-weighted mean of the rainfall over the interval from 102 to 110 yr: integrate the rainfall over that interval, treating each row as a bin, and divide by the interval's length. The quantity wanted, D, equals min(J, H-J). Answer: 0.00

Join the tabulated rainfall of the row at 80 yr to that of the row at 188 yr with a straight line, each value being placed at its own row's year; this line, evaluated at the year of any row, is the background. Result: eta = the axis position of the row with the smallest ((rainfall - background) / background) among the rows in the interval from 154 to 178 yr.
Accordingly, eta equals 176 yr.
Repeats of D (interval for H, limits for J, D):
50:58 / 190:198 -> 0.13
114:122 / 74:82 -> -0.22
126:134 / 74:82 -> -0.07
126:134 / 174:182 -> 0.21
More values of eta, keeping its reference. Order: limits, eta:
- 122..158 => 152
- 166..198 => 176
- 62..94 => 92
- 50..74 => 52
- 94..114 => 108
